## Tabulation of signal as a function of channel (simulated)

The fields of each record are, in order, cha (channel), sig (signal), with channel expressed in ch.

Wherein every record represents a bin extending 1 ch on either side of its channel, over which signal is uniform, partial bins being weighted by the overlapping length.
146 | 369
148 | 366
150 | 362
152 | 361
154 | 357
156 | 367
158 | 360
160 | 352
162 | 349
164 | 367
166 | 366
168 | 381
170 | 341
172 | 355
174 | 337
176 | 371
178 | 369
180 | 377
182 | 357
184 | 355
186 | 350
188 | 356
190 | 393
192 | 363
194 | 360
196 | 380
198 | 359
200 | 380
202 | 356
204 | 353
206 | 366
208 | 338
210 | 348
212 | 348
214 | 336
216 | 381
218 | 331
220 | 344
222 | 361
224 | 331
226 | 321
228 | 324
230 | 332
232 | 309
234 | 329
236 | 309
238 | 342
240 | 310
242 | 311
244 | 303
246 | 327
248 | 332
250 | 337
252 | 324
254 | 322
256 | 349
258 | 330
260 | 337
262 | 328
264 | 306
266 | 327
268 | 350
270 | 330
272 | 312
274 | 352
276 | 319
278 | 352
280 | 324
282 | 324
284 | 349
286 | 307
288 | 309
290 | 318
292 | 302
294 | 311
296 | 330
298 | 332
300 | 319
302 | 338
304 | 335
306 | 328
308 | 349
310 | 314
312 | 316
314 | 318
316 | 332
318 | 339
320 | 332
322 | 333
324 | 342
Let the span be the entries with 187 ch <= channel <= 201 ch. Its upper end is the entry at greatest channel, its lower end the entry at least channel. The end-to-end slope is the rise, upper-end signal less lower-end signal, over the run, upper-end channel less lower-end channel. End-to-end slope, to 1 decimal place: 2.0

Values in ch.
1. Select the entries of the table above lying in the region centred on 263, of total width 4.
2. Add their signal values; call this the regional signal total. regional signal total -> 634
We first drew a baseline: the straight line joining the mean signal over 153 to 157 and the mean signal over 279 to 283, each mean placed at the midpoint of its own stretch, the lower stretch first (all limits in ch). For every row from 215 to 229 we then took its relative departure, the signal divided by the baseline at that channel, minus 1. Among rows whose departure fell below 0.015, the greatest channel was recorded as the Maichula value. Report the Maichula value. 228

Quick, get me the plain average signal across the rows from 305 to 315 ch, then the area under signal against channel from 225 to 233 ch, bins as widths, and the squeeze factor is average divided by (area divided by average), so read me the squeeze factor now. 41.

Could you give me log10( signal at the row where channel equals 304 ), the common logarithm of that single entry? 2.53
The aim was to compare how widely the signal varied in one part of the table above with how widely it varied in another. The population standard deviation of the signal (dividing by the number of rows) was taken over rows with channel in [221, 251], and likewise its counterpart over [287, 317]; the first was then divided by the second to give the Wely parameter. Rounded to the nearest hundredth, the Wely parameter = 1.21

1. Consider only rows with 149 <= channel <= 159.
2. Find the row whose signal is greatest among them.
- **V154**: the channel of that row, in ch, 156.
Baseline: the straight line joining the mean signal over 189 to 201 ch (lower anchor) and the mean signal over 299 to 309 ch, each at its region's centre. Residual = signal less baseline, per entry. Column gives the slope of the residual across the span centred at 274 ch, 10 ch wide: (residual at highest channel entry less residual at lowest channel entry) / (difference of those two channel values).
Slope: 3.1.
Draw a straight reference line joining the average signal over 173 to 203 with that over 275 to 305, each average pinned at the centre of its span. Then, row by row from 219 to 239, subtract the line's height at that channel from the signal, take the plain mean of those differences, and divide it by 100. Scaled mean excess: -0.18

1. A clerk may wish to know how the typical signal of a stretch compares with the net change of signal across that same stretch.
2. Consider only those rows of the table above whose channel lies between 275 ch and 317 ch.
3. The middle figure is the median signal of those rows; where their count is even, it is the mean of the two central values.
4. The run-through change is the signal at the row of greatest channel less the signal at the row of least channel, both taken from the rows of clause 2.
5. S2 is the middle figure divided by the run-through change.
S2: 25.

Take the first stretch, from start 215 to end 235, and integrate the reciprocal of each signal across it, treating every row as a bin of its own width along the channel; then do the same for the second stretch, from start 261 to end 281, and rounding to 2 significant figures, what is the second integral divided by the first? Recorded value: 1.0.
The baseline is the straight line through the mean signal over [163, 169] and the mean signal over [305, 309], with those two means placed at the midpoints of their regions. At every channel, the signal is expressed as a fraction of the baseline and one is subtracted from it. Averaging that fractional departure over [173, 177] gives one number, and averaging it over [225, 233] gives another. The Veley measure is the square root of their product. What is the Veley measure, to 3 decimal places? 0.064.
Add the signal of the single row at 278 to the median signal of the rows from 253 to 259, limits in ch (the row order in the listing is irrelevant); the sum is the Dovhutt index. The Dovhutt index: 682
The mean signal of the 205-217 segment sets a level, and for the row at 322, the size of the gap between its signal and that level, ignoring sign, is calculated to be 20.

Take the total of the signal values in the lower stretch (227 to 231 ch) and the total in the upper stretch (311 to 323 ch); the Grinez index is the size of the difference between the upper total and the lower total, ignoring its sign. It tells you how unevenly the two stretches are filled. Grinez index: 1314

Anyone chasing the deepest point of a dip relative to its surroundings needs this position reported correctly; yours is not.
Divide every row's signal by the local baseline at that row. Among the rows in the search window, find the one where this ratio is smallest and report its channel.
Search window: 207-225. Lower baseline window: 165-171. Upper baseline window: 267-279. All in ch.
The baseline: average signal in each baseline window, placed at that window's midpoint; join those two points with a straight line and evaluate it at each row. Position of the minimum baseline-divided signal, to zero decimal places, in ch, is 218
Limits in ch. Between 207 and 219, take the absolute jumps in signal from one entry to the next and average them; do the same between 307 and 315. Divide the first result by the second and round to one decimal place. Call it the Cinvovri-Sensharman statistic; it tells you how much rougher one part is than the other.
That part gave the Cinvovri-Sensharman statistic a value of 1.8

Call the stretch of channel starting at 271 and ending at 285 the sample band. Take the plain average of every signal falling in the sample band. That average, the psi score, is 333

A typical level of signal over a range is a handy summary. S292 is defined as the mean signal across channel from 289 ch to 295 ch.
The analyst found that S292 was 310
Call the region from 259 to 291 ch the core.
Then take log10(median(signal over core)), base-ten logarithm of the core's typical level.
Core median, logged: 2.51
